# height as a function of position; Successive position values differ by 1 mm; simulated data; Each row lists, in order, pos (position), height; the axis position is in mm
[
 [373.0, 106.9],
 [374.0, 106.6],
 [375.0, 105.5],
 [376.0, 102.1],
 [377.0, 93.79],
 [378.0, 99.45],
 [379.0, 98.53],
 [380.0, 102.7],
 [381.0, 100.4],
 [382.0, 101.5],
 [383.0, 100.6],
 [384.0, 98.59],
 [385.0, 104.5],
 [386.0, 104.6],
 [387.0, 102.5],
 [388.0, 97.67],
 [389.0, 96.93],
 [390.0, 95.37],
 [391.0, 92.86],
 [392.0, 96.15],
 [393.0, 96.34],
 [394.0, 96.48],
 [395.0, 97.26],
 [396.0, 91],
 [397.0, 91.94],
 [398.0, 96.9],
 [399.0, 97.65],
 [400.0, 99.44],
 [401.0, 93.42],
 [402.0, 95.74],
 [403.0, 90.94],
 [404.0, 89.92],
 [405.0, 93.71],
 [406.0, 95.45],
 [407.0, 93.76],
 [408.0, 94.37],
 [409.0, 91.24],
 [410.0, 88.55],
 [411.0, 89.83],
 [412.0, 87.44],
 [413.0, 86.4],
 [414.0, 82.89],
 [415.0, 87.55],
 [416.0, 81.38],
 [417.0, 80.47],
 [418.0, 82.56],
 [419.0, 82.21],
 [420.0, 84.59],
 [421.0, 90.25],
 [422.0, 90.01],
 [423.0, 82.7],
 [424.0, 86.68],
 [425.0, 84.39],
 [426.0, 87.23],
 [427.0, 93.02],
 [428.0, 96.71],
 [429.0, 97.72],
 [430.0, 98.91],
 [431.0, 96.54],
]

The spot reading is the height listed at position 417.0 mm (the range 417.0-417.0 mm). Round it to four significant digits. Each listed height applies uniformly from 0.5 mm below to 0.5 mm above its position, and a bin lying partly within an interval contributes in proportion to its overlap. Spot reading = 80.47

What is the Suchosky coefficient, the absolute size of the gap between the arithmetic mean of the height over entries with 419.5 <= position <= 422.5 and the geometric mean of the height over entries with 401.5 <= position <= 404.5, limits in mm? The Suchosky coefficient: 4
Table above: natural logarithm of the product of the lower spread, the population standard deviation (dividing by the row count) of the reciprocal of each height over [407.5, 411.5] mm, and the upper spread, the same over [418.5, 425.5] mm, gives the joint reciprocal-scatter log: -16.07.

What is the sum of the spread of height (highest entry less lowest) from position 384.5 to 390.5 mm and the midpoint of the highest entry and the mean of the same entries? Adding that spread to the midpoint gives 112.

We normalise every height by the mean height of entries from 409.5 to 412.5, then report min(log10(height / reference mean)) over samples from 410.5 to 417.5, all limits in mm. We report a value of -0.042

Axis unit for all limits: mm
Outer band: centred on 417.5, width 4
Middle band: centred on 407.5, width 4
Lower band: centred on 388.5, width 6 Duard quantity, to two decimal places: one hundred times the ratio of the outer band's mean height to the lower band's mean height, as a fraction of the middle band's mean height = 0.89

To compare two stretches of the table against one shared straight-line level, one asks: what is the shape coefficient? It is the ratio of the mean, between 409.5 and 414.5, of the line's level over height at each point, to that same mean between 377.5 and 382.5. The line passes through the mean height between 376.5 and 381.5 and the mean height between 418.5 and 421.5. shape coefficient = 1.03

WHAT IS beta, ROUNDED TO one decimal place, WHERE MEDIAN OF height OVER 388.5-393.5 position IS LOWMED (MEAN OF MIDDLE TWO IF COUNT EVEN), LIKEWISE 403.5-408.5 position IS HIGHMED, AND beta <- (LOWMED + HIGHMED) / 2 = 95.0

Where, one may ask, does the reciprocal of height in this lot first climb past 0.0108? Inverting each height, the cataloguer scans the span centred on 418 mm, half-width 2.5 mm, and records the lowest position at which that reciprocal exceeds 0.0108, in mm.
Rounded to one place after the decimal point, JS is 416.0 mm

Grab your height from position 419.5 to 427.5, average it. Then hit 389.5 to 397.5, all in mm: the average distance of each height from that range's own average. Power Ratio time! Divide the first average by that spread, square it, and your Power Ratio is 1805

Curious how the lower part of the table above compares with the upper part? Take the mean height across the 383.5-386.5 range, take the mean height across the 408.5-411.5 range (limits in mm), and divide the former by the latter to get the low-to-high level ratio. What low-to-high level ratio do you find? 1.14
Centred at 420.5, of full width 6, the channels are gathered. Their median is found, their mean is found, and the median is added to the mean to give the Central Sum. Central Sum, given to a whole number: 169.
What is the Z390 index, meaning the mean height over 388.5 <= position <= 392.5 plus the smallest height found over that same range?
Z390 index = 188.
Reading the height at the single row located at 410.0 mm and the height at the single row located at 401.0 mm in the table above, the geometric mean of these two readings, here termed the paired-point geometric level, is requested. 91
